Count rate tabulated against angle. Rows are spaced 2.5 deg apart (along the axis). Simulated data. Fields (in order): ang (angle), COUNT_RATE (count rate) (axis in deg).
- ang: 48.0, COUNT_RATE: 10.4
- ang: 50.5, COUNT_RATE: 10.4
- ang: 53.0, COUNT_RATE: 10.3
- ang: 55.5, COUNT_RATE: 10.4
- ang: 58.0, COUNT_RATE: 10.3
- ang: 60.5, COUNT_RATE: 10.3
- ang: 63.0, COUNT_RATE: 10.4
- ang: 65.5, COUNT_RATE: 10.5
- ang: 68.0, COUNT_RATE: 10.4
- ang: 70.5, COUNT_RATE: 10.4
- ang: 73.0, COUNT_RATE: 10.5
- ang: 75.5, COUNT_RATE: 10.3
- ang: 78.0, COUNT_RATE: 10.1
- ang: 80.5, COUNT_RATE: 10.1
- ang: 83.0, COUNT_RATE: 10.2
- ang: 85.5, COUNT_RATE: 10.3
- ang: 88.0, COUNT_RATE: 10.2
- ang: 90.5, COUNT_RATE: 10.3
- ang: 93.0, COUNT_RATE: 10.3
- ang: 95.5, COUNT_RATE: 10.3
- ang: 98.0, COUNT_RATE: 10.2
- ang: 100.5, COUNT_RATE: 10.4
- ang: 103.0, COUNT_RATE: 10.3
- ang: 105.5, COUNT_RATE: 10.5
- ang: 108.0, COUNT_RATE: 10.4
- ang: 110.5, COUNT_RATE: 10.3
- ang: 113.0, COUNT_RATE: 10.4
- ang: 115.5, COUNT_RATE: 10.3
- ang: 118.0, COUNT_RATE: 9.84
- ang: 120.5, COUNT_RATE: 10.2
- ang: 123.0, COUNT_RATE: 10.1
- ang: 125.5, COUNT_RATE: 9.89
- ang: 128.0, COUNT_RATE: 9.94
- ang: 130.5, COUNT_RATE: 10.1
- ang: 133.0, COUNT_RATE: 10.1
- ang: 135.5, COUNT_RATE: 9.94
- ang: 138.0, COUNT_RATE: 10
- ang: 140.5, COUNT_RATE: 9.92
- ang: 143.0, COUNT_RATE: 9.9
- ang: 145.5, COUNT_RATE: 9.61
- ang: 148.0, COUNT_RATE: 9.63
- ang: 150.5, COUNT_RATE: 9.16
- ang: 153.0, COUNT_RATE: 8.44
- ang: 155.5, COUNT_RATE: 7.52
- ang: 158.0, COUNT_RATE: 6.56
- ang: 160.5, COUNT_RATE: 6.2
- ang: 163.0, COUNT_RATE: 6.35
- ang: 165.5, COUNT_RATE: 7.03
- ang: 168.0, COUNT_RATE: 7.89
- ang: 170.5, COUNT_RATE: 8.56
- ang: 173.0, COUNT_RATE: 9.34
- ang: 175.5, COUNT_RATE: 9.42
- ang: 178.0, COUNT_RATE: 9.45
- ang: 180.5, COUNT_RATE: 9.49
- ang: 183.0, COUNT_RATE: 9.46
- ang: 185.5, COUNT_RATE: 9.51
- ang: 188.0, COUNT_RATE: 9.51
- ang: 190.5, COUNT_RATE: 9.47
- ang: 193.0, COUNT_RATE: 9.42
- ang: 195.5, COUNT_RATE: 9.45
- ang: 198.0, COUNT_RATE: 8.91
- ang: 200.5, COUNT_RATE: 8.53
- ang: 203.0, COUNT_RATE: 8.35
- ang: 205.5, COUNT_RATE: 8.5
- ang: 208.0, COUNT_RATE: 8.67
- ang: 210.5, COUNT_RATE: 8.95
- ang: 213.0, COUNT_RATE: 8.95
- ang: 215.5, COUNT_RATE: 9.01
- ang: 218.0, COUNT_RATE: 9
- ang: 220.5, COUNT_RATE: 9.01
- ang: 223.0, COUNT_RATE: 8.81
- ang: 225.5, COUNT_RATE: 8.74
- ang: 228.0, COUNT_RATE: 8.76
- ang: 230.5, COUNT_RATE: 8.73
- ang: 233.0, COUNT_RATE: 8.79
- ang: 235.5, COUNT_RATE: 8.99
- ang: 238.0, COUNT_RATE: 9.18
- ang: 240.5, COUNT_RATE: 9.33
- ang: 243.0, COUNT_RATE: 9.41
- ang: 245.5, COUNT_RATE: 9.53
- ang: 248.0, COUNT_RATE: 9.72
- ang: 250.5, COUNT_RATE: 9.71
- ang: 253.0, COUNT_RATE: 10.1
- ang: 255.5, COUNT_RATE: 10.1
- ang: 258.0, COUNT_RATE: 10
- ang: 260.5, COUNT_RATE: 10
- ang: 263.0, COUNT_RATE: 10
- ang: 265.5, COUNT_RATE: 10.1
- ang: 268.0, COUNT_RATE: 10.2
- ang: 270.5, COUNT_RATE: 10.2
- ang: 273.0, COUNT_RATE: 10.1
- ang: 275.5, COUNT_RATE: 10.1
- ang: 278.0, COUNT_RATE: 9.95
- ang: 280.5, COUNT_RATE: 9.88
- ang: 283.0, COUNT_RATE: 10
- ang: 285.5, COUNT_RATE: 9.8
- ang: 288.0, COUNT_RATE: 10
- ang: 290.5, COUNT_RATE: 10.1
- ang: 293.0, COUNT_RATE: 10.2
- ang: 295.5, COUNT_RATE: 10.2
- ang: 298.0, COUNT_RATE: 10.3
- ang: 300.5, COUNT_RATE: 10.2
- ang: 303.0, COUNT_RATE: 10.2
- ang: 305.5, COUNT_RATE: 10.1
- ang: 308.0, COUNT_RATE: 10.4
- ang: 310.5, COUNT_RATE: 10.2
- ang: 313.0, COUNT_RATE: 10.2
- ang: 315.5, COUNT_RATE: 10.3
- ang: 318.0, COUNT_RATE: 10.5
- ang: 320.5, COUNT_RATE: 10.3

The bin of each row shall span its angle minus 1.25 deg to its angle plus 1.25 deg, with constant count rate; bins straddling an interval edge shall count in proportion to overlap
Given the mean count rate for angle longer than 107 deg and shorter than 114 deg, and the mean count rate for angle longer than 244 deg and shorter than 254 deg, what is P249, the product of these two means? 101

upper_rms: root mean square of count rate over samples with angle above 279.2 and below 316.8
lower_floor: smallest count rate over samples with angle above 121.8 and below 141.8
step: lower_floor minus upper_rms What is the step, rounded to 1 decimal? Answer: -0.2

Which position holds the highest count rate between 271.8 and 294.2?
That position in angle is 293.0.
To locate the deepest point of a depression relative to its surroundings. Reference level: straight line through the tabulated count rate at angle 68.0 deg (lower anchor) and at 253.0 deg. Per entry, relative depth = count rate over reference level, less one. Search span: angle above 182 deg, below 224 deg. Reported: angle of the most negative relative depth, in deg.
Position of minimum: 203.0 deg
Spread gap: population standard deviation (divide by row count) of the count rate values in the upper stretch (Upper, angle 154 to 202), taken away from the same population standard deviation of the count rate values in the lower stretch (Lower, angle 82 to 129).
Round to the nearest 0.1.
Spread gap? -1.0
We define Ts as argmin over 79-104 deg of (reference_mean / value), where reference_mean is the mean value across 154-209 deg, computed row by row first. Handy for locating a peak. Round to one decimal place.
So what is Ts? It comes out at 100.5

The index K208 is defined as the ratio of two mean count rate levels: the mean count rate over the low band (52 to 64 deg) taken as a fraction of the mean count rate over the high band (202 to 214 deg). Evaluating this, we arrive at 1.2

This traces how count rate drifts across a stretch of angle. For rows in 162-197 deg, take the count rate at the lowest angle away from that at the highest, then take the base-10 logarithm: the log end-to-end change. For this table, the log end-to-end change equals 0.5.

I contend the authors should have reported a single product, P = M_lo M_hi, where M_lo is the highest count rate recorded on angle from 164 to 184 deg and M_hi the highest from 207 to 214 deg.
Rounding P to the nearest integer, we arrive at 85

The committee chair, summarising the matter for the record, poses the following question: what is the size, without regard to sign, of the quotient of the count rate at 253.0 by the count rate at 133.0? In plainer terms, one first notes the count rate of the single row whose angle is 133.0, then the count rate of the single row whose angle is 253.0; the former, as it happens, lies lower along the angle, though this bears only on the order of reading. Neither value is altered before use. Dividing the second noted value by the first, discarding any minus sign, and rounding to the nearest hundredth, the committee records 1.00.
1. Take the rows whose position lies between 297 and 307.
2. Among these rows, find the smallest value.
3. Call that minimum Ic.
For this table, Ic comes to 10.1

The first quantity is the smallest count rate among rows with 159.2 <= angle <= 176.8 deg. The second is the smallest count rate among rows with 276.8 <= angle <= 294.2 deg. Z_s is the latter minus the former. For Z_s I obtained 3.6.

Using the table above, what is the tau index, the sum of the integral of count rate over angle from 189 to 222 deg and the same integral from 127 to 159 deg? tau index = 593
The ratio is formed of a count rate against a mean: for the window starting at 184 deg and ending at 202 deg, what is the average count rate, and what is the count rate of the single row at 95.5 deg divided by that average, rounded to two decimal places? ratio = 1.11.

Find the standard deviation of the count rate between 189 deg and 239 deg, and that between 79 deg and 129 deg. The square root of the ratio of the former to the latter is 1.3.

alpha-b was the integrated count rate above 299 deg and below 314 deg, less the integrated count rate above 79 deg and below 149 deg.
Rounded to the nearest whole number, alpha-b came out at -556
